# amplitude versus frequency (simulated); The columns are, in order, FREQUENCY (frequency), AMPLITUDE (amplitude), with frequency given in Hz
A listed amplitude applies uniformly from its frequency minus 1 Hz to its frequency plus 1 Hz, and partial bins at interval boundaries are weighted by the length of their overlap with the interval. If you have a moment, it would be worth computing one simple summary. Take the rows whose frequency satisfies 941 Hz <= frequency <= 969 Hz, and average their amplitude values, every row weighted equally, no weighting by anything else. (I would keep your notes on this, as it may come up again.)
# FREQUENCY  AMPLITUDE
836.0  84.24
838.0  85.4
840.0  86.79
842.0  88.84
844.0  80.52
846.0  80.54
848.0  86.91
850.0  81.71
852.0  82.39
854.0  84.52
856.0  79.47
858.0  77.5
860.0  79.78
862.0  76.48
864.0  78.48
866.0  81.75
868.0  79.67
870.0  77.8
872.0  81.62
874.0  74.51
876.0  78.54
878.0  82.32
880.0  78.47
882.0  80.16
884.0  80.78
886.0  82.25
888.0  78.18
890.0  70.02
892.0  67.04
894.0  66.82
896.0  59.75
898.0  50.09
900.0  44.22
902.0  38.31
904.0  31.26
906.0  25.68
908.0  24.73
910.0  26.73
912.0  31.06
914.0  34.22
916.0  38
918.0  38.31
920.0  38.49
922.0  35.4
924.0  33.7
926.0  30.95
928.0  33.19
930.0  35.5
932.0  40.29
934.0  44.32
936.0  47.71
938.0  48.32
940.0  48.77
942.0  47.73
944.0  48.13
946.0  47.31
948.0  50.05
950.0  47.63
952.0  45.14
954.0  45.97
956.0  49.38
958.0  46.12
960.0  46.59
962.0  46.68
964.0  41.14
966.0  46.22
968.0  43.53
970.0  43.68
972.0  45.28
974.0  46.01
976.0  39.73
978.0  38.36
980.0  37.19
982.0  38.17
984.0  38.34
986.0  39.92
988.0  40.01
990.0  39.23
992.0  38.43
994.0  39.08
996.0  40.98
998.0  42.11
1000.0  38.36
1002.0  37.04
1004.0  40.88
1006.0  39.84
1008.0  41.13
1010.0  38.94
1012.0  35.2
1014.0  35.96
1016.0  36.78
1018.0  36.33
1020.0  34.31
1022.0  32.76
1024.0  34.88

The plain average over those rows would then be 47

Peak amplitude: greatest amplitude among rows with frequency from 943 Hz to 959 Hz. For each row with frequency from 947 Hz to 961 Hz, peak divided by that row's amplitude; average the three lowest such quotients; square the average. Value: 1.04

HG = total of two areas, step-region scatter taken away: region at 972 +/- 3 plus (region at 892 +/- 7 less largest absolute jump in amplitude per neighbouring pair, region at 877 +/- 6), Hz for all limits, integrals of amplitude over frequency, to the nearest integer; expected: 1211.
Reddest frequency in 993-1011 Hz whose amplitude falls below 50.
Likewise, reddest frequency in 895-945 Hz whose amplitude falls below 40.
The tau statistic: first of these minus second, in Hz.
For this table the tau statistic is 80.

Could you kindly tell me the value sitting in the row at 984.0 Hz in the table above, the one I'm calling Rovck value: 38.34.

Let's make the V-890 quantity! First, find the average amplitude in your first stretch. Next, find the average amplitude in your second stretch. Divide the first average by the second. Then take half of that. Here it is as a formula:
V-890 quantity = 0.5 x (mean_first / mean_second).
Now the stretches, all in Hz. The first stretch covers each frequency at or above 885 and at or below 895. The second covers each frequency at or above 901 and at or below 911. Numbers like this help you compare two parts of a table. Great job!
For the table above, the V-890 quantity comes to 1.2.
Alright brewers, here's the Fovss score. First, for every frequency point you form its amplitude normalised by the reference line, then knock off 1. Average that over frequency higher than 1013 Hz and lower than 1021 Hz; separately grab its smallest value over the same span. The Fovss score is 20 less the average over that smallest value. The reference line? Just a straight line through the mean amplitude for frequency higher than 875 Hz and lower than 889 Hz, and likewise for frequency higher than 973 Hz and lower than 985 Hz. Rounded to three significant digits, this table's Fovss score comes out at 18.8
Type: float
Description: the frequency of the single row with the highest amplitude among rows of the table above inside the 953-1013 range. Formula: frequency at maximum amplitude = 956.0 Hz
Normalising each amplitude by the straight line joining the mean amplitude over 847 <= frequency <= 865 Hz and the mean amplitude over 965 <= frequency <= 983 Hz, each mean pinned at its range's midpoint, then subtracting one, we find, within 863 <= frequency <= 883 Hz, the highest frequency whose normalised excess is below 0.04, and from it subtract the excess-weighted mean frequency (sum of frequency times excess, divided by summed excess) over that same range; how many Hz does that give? -1.8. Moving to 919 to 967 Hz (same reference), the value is 35.8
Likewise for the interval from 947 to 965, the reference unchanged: 8.4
